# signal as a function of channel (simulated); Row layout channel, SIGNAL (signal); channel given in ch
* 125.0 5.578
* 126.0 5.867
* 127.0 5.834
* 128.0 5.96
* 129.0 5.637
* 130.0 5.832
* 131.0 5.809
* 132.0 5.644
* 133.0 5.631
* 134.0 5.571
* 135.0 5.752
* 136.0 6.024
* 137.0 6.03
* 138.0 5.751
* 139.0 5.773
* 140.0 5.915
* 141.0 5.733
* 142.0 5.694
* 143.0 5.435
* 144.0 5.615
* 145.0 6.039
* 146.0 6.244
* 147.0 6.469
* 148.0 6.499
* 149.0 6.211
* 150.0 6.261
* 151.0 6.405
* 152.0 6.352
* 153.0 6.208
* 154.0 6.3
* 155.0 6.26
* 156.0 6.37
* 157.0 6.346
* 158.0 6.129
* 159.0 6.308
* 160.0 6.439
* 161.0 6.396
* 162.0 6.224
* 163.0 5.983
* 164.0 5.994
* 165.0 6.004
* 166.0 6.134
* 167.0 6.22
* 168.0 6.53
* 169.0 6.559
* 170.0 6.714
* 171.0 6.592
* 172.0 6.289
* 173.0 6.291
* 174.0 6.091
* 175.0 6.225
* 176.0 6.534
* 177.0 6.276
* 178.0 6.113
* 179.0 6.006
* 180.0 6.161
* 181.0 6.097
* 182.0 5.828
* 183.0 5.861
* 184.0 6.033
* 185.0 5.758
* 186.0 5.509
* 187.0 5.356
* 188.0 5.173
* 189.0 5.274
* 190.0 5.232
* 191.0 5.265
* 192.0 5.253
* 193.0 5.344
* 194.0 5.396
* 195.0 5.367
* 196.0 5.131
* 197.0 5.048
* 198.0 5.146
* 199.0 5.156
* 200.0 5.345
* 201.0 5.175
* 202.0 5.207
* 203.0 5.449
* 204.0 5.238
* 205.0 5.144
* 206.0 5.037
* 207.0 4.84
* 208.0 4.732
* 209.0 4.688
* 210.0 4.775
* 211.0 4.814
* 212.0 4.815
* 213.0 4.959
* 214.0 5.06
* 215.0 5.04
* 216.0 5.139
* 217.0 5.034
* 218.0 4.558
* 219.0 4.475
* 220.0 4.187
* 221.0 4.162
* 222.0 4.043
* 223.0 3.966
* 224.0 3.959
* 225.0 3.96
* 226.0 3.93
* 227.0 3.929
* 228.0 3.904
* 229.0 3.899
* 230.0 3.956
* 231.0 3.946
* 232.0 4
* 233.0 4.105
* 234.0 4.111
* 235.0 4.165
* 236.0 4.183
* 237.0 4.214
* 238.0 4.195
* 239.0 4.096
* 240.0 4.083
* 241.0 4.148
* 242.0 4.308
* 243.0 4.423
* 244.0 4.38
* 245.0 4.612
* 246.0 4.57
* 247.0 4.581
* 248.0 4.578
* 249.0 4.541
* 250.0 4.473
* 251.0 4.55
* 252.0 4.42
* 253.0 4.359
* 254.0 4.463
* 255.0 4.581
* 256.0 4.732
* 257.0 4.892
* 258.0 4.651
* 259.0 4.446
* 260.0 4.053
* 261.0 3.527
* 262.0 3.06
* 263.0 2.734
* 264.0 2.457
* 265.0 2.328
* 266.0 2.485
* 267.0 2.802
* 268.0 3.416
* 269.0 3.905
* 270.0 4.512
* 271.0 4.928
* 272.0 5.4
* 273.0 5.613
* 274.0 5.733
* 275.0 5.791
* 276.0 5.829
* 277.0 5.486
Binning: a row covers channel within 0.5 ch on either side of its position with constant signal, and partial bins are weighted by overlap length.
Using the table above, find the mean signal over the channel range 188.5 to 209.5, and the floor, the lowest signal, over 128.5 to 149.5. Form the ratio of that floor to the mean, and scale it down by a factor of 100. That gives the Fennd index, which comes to 0.0105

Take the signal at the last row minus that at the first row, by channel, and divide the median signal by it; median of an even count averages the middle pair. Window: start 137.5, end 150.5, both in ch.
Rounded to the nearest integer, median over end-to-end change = 12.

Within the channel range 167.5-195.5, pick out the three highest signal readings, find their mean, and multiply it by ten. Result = 66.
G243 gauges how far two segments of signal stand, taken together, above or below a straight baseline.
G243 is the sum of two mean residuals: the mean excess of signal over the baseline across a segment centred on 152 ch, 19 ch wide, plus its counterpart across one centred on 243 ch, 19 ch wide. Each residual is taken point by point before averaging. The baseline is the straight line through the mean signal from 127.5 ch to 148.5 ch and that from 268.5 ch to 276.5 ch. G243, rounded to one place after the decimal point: -0.6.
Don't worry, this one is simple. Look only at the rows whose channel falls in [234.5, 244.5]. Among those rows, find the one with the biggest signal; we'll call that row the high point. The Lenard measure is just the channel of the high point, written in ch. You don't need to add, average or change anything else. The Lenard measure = 243.0 ch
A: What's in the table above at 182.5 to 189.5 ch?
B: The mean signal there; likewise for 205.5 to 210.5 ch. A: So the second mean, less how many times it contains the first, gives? 3.9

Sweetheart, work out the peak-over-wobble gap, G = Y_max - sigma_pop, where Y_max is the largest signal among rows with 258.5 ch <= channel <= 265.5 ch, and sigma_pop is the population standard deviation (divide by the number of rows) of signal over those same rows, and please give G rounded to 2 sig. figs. 3.7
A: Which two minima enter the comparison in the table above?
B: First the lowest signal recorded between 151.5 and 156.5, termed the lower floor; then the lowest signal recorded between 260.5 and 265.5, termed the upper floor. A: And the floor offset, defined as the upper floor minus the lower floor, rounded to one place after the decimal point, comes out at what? -3.9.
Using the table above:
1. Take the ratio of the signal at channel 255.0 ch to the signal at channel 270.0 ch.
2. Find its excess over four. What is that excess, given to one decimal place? -3.0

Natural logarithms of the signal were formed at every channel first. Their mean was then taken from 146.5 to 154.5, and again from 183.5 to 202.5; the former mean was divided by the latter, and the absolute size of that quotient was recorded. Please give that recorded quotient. 1.10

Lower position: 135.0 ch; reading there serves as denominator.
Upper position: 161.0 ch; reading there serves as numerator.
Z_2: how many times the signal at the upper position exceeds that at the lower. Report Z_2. 1.1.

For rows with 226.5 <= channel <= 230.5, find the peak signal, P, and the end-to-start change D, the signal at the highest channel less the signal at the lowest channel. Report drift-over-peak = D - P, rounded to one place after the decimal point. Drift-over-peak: -3.9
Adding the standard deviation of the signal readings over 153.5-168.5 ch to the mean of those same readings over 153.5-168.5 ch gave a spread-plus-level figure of 6.4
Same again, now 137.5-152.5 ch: 6.4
